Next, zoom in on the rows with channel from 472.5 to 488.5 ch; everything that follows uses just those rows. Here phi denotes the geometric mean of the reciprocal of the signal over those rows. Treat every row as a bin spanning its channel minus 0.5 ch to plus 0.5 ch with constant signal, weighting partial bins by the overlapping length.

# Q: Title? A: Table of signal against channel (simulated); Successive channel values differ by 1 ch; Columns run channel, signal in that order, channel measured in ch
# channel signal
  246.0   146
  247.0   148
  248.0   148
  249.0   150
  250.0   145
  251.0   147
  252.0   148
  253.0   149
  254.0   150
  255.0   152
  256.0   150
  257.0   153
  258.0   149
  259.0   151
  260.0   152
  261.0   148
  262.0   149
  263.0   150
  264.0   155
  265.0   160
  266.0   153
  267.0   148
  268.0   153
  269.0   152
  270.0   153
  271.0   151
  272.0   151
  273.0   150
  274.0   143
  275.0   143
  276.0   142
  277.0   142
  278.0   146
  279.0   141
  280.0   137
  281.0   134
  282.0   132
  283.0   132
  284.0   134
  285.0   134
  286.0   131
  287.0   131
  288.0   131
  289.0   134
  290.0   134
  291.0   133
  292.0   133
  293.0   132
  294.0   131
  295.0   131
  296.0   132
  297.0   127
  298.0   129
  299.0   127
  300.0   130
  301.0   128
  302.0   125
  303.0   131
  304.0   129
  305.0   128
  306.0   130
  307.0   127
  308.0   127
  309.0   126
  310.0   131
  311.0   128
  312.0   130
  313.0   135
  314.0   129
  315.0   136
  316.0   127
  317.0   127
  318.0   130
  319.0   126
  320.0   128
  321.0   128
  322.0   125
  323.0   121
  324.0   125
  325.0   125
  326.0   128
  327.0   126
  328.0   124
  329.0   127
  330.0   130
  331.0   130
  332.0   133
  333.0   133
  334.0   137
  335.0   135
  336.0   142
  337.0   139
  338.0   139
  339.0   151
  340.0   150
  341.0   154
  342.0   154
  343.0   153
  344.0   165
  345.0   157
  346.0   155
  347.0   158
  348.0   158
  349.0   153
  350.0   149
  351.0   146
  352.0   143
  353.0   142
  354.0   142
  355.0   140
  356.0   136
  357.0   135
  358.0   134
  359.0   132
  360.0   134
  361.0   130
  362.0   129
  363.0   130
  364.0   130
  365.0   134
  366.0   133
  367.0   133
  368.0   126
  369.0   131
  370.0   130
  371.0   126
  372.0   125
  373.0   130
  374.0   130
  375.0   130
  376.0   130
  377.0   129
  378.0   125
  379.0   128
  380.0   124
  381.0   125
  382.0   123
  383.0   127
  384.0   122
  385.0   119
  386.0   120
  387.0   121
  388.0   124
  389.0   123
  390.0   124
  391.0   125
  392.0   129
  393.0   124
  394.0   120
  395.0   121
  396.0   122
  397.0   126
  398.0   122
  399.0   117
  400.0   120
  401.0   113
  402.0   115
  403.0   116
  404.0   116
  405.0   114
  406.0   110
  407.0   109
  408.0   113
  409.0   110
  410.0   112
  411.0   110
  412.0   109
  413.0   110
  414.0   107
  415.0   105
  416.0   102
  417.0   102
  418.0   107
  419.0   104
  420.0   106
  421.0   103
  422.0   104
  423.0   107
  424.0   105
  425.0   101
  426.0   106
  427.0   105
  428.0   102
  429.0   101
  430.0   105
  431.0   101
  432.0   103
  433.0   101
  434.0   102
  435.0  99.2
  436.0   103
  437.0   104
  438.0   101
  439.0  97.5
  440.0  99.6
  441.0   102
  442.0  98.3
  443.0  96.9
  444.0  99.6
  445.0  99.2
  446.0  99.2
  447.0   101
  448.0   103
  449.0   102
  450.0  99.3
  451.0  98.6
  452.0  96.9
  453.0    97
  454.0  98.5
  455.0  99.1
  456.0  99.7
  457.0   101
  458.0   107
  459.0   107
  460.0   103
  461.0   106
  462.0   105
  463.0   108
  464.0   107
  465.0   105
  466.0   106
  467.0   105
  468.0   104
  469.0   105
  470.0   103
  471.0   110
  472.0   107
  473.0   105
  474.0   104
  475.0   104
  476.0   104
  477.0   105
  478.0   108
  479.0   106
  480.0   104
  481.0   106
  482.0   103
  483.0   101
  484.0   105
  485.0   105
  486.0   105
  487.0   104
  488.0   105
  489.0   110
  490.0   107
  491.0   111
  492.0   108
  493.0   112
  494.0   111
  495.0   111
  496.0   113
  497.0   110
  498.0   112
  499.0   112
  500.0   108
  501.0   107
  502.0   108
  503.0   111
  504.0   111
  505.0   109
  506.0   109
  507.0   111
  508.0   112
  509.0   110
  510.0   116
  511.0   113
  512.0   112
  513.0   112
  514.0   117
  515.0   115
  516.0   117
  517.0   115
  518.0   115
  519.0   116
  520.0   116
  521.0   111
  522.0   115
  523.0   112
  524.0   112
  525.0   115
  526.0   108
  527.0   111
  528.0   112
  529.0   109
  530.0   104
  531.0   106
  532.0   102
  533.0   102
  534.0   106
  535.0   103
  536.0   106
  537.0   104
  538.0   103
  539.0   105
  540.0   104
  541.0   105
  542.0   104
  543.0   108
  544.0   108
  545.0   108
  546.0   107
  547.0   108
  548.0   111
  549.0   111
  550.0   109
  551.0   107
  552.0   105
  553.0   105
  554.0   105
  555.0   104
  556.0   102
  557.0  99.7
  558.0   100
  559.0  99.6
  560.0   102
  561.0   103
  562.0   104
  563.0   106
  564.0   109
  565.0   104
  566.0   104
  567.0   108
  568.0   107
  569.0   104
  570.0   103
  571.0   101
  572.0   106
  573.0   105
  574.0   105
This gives 0.0096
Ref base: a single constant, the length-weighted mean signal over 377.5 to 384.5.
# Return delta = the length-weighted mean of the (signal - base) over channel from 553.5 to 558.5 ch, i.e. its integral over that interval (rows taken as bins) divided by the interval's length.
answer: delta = -23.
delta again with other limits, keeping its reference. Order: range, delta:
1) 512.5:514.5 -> -10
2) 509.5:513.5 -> -12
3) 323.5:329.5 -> 1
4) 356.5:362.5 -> 7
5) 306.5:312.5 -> 3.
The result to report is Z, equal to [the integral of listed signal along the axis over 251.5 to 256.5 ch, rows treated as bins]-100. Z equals 649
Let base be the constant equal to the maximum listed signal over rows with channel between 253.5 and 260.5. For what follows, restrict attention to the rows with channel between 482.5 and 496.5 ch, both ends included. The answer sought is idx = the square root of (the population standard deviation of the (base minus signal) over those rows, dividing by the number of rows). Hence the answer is 1.87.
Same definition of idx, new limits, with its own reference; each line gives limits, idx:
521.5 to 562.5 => 1.97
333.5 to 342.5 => 2.68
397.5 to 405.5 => 1.68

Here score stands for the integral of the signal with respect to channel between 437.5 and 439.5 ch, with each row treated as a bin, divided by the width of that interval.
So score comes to 99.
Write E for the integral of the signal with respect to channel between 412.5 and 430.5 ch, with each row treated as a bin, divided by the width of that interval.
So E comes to 105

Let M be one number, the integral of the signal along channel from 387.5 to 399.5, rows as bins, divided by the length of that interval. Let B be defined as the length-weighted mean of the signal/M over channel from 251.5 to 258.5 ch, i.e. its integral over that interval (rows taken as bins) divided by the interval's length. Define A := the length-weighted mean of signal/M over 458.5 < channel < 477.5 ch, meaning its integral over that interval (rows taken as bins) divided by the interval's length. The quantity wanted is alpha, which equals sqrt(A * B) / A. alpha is 1.19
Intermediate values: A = 0.86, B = 1.22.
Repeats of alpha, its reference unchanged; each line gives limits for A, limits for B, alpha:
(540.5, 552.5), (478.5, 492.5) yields 0.99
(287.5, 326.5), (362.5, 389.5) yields 0.99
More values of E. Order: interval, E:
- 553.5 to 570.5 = 104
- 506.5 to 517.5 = 114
